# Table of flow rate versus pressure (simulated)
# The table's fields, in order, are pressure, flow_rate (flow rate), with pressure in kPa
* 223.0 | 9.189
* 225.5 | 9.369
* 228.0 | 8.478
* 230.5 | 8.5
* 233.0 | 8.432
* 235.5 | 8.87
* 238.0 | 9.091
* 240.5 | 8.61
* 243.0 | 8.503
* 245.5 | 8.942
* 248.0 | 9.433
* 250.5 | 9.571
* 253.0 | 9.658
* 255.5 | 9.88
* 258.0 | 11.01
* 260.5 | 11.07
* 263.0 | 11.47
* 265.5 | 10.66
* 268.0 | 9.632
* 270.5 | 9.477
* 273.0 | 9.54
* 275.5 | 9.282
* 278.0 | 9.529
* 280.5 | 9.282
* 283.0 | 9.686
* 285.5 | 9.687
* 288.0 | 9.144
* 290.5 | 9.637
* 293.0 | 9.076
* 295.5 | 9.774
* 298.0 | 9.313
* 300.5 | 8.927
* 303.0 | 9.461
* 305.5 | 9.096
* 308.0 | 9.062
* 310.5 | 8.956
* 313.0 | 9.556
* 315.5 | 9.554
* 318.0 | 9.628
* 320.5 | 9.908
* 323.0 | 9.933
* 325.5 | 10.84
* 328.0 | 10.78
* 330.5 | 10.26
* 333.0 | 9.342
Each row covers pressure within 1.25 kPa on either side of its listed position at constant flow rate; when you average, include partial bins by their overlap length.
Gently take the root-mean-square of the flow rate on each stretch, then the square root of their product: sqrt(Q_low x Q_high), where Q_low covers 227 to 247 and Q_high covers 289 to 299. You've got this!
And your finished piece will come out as 9.06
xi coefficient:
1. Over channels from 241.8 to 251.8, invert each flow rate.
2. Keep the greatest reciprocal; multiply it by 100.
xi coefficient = 11.8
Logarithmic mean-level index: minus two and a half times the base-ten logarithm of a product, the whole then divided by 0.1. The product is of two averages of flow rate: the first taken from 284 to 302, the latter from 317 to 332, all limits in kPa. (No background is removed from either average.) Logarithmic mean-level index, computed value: -49.5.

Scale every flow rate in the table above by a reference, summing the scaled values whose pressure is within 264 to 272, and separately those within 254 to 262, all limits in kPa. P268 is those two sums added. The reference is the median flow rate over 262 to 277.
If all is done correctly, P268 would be 6.4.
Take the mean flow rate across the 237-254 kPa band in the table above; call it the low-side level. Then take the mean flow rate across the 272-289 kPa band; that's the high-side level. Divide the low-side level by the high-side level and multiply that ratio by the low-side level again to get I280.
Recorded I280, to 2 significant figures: 8.8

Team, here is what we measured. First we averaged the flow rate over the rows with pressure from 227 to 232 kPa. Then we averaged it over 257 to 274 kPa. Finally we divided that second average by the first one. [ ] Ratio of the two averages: 1.23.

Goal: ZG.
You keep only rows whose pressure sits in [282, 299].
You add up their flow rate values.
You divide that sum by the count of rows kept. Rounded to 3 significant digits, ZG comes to 9.47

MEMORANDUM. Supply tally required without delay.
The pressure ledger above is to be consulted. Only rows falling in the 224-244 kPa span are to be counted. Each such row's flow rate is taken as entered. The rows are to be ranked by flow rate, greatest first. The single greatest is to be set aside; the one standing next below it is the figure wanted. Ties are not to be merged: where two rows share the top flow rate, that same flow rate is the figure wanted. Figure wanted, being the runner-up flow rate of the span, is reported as 9.091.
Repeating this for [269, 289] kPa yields 9.686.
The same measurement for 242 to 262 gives 11.01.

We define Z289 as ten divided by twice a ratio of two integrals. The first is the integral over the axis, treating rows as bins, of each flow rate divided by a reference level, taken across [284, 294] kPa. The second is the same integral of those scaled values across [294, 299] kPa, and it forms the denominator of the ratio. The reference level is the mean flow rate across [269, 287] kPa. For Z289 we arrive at 2.5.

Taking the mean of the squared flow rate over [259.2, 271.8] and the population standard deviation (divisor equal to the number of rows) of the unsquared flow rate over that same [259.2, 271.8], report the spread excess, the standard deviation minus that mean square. -109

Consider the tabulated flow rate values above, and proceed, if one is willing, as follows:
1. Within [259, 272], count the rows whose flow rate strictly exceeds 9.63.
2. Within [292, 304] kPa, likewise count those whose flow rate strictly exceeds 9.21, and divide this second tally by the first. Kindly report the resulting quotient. 0.75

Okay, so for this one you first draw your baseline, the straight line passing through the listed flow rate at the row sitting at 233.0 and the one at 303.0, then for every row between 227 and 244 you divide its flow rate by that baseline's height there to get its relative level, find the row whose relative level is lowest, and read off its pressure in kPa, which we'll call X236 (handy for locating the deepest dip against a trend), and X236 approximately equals 243.0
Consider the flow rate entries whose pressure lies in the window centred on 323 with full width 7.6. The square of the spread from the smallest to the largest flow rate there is 0.87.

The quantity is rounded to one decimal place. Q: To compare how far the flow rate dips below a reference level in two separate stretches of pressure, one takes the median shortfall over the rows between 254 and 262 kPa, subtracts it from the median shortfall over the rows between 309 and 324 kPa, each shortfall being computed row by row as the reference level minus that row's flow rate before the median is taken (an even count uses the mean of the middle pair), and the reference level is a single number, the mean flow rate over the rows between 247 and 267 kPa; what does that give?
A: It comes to 1.4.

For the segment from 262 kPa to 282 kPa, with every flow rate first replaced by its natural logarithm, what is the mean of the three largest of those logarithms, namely 2.36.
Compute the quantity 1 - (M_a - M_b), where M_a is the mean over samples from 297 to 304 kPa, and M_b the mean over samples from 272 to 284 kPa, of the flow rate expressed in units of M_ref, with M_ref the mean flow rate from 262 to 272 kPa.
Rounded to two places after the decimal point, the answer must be 1.02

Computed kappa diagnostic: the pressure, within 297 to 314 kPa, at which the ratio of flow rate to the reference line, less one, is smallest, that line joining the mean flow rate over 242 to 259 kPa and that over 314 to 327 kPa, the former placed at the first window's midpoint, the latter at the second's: 310.5 kPa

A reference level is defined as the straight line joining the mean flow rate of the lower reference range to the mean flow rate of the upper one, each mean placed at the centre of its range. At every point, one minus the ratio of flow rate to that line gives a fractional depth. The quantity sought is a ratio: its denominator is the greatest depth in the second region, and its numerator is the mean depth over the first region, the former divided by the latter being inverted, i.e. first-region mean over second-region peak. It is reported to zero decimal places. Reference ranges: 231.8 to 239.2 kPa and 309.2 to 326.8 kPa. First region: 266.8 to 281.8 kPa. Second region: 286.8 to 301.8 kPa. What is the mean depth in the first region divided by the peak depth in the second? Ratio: 0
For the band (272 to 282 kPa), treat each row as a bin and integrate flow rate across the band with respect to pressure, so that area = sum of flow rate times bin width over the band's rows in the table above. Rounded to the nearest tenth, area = 94.1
